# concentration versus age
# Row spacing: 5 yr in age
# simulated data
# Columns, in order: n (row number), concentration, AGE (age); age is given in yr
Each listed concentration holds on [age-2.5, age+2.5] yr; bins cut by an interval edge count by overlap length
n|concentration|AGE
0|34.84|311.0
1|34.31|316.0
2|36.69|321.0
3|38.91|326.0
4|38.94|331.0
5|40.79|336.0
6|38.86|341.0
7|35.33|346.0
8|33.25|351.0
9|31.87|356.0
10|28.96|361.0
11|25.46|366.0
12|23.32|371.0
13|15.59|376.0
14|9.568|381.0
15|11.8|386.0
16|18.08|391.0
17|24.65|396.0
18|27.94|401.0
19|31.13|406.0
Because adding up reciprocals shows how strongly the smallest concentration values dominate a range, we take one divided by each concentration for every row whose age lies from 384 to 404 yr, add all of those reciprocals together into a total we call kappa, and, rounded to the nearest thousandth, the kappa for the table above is 0.216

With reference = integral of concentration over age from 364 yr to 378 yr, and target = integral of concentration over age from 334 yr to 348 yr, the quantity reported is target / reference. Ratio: 1.8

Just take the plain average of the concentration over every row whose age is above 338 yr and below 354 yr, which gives 36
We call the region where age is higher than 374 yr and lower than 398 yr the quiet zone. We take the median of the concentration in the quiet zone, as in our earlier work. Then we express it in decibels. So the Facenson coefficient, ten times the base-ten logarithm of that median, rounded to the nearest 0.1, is 11.9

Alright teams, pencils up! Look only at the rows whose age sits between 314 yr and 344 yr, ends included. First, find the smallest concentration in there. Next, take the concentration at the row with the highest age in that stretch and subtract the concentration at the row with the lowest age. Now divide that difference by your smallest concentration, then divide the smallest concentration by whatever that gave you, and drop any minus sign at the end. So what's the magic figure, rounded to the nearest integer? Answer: 259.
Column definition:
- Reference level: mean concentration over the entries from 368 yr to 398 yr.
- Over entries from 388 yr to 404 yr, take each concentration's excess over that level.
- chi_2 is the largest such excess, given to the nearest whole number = 11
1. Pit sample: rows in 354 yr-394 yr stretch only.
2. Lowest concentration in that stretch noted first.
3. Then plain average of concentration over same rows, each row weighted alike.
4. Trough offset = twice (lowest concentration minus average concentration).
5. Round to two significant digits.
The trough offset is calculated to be -22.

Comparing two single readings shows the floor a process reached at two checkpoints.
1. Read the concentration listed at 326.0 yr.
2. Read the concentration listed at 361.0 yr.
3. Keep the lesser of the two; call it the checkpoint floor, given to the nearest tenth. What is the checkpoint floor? 29.0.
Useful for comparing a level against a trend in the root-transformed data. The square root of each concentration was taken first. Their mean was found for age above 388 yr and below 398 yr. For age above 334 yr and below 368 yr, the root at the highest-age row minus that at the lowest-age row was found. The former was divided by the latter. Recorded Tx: -3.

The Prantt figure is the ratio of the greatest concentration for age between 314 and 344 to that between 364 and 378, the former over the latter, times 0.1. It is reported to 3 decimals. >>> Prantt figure 0.160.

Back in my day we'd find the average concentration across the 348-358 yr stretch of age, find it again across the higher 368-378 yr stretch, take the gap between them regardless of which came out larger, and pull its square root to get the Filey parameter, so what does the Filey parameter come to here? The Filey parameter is 3.6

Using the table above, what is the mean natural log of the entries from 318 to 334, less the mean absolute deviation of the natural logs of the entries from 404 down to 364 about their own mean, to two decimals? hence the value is 3.32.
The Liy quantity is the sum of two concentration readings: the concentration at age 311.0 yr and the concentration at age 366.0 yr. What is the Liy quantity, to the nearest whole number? 60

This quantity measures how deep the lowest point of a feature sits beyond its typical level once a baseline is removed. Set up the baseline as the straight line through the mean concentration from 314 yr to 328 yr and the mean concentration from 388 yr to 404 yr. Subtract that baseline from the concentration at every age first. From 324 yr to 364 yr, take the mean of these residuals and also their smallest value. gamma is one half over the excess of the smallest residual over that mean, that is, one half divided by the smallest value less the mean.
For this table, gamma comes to -0.13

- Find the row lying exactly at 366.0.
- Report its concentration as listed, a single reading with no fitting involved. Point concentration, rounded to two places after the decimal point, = 25.46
